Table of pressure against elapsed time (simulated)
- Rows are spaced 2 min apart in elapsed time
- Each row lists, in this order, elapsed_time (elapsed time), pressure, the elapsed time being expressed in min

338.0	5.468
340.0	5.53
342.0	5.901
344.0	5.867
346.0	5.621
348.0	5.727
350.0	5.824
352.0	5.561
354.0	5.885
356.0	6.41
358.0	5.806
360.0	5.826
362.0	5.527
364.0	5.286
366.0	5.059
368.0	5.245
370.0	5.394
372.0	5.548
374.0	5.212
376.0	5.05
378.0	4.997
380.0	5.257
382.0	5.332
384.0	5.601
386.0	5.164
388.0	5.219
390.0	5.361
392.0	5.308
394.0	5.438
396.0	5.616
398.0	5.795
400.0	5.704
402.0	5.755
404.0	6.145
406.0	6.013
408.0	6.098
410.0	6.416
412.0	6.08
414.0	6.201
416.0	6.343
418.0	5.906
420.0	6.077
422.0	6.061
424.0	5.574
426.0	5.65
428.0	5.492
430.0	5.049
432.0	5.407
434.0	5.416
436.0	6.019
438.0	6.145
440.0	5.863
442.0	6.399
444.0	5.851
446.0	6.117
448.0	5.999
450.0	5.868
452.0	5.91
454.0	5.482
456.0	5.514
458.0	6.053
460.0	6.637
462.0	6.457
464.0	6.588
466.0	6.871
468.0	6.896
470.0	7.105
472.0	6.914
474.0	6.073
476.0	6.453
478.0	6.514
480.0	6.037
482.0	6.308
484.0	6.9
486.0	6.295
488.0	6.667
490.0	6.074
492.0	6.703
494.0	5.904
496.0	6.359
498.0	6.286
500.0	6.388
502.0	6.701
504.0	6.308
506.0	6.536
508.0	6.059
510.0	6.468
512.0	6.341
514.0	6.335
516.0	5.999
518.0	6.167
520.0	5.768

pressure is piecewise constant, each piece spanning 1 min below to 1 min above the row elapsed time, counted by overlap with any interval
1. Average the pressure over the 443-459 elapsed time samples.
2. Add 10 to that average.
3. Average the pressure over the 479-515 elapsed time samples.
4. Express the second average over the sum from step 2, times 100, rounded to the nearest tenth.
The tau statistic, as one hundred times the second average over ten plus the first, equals 40.2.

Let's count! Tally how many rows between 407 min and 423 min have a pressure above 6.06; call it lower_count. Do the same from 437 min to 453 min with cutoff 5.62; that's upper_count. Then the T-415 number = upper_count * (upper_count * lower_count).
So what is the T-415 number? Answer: 448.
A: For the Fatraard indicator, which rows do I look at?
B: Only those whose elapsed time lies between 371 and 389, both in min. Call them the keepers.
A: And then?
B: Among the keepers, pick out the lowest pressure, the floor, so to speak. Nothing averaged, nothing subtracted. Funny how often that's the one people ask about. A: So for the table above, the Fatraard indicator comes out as 4.997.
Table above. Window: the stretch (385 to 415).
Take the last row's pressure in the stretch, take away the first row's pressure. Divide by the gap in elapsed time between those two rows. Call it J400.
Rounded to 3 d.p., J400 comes 0.037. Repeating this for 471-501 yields -0.019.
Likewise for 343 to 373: -0.011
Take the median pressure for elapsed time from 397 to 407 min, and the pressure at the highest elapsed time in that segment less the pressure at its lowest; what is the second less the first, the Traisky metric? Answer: -5.6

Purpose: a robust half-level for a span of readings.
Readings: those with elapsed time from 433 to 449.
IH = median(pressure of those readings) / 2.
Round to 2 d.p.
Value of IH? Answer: 3.00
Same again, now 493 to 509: 3.17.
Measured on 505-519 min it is 3.17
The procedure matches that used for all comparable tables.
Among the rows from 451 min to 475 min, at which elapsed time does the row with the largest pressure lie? 470.0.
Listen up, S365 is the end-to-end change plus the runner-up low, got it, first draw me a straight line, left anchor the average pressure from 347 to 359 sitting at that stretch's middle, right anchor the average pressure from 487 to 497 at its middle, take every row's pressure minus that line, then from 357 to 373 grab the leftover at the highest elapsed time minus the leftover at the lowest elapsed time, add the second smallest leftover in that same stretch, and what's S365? -1.0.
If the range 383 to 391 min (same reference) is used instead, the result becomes -1.0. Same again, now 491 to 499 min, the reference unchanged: -0.5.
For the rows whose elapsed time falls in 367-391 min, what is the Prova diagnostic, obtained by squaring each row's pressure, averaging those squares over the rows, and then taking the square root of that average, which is 5.3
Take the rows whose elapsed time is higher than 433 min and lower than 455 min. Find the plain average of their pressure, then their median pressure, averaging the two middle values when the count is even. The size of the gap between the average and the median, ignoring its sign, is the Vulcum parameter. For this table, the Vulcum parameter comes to 0.01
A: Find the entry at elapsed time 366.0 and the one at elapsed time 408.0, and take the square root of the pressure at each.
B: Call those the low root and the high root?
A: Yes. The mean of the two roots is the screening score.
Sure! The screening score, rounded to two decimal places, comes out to 2.36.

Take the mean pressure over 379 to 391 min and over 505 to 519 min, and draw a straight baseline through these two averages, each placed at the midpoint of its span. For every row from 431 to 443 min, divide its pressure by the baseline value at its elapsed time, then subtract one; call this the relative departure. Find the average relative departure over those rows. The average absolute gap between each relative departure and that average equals 0.053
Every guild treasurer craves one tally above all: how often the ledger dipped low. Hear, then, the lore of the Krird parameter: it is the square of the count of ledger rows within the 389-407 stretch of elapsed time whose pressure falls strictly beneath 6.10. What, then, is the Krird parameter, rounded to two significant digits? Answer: 64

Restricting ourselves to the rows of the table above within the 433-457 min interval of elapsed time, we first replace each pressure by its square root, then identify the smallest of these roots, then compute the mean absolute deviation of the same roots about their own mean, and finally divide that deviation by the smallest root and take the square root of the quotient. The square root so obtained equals 0.139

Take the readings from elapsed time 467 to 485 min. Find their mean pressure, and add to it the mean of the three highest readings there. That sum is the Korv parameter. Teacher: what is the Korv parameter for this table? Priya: 13.6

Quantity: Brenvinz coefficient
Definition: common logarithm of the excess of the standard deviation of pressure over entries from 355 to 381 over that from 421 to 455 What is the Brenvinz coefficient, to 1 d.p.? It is -1.3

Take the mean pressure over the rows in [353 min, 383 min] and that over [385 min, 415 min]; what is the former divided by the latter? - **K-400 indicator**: 0.95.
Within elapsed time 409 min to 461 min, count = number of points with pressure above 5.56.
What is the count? 20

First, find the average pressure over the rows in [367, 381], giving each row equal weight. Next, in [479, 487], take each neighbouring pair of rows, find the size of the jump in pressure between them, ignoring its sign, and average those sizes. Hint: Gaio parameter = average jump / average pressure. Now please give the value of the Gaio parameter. 0.093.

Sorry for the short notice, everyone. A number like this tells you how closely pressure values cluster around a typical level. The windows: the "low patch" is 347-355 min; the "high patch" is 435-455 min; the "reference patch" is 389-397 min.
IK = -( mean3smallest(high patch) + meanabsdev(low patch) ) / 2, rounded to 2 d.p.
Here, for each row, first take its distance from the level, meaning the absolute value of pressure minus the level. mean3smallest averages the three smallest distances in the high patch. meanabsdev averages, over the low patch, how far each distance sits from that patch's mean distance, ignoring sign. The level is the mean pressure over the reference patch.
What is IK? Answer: -0.20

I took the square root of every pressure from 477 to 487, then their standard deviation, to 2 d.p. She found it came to 0.06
